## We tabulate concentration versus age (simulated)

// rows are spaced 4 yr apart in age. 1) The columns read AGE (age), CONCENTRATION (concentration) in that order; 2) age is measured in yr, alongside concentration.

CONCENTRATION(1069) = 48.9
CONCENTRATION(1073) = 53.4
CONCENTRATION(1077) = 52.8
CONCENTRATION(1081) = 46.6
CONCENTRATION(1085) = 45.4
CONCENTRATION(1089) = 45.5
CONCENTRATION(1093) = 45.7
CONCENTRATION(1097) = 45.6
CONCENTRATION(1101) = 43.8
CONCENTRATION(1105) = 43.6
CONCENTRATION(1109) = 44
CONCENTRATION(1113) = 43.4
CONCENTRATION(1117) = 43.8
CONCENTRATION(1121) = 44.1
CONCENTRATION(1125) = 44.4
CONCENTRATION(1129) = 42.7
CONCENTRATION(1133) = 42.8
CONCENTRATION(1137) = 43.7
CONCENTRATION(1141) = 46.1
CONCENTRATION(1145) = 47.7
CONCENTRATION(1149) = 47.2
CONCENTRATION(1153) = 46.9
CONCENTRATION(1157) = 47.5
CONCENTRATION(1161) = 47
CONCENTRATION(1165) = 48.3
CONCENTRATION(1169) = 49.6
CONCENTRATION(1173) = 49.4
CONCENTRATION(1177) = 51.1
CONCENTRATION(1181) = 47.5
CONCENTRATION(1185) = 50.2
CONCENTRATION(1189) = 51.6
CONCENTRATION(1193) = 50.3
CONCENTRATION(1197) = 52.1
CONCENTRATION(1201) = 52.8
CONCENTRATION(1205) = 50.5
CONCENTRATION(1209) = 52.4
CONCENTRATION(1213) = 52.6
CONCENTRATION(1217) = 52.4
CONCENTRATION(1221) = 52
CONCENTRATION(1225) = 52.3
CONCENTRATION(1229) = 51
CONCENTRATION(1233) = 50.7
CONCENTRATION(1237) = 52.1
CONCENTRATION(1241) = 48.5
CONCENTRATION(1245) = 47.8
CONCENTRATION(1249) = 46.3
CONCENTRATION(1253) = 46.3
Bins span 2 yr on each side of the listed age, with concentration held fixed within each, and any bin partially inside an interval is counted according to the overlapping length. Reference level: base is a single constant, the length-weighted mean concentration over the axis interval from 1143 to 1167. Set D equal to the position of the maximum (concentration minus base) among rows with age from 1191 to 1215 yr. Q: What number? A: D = 1201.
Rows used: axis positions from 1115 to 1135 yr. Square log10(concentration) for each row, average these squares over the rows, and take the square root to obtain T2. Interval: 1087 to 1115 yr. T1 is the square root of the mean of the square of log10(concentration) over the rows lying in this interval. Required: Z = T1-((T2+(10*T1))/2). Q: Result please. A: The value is -7.41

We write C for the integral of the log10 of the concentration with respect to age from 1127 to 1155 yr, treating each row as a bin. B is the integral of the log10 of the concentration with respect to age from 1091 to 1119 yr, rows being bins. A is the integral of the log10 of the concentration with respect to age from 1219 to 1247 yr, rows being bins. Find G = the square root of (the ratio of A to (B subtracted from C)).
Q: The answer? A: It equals 13.3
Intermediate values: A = 47.7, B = 46.1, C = 46.4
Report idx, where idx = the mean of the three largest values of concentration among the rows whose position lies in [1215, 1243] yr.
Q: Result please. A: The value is 52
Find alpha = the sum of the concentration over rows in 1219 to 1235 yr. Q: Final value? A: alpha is 206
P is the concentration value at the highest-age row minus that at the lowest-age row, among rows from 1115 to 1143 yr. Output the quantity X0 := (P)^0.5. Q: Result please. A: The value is 1.5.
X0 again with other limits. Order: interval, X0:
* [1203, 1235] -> 0.4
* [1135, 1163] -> 1.8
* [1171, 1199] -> 1.6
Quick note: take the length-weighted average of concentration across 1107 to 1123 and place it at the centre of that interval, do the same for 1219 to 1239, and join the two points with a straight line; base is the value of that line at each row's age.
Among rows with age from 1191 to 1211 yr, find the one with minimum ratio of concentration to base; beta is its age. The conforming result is 1205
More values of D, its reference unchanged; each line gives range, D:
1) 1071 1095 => 1073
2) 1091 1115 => 1093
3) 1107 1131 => 1125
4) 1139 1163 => 1145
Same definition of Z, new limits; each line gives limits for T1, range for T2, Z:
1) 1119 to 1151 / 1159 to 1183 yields -7.45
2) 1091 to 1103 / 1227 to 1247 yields -7.46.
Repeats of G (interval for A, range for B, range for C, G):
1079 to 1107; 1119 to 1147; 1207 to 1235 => 5.0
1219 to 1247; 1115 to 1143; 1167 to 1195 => 5.5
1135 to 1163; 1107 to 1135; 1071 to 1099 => 6.5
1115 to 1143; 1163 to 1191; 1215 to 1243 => 10.9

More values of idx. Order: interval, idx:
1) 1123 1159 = 47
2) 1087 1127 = 46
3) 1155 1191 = 51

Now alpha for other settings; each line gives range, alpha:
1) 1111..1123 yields 131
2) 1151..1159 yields 94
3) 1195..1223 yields 365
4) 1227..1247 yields 250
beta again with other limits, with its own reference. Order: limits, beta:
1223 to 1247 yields 1245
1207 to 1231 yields 1229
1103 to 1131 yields 1129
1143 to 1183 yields 1181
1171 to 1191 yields 1181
